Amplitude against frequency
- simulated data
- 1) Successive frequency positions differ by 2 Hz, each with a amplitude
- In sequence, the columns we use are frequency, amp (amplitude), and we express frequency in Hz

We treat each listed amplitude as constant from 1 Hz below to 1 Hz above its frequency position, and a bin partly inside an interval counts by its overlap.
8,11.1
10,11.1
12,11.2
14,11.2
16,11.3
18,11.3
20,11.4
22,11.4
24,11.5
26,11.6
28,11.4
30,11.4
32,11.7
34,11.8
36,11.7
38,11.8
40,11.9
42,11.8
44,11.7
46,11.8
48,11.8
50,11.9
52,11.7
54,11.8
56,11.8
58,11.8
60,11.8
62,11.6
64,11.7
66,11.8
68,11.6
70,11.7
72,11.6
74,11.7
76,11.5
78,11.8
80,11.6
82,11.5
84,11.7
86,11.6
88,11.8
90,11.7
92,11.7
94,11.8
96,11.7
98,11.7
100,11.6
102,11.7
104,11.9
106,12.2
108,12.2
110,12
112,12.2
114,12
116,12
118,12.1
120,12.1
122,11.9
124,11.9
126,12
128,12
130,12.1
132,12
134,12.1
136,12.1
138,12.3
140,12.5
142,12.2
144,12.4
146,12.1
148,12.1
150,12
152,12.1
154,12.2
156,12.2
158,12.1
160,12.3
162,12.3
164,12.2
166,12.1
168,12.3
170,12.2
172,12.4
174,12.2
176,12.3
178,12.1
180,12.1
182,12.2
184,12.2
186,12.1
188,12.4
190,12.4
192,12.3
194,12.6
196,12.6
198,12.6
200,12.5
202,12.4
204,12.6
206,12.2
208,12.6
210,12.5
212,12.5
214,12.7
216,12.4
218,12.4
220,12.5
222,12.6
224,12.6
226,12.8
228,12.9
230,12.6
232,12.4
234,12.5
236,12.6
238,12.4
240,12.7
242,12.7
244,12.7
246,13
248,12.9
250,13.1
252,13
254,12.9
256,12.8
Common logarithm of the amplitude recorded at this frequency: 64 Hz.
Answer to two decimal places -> 1.07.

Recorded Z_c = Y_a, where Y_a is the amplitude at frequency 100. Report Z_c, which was 11.6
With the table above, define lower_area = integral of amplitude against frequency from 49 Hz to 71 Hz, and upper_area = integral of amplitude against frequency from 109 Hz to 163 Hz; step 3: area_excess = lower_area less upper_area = -396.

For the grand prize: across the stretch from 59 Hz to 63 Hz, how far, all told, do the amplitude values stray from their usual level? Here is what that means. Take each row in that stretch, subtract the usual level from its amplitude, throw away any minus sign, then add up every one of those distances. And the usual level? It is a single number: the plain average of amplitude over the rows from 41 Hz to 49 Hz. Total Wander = 0.20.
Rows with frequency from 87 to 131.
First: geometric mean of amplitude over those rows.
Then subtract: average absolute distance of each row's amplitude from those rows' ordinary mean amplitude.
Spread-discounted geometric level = 11.8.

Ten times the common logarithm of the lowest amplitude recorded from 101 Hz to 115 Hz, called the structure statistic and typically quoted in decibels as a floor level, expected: 10.7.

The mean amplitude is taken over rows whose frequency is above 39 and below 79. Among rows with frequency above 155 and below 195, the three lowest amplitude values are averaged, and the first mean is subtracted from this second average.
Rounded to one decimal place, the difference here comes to 0.4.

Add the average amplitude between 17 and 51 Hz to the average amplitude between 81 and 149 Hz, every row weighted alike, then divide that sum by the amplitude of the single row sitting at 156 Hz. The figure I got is 1.94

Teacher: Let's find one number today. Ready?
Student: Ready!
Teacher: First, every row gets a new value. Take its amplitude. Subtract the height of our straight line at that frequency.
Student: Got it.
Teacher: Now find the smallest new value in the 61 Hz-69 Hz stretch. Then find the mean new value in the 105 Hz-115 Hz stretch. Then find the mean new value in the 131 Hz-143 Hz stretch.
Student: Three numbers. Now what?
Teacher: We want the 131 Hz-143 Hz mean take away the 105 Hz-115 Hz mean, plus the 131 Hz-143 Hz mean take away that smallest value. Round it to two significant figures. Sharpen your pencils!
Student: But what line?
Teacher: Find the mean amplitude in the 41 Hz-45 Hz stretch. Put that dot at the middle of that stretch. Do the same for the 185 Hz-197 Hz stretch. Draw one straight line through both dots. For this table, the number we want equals 0.26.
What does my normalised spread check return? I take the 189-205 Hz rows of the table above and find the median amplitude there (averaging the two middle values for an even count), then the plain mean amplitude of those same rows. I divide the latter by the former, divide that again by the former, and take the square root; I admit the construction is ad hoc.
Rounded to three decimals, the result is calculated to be 0.282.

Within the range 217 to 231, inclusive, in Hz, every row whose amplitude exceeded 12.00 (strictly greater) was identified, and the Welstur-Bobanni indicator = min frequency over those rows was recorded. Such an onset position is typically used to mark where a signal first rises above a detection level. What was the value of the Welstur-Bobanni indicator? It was 218 Hz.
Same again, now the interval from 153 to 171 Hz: 154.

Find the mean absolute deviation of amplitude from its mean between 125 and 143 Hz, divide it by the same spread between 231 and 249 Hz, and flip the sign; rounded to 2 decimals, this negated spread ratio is -0.78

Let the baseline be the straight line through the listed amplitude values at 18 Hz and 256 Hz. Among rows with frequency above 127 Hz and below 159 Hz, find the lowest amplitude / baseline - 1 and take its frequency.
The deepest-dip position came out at 150 Hz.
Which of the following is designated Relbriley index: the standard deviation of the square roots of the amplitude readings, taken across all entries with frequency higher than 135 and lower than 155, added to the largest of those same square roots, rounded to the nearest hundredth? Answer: 3.56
